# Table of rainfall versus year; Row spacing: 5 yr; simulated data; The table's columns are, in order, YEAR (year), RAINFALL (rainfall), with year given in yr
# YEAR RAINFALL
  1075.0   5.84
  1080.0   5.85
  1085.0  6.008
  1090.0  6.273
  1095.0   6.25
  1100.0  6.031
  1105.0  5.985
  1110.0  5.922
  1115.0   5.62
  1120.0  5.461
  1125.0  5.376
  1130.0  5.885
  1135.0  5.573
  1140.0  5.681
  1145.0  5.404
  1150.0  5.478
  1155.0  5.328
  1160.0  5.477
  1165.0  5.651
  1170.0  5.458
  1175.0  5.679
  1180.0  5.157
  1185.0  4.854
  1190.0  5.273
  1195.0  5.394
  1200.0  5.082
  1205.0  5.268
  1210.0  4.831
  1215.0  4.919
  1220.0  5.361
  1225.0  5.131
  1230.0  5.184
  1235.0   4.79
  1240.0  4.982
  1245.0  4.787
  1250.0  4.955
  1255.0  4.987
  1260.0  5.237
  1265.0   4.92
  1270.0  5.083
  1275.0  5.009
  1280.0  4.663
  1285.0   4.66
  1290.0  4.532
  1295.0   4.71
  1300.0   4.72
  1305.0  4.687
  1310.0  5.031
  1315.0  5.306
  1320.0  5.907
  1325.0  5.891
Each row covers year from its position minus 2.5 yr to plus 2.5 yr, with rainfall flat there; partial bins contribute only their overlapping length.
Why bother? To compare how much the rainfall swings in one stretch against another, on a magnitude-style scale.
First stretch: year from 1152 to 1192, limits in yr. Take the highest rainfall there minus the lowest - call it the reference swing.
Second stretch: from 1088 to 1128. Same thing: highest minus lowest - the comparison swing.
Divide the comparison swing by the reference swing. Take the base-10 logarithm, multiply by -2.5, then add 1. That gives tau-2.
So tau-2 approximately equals 0.91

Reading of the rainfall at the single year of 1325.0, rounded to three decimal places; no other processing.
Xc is 5.891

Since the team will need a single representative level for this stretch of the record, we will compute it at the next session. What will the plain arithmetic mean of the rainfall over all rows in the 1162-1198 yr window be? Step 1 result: 5.4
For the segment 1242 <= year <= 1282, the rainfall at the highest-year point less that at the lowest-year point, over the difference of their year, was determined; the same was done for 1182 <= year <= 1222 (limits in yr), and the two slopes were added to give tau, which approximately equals 0.011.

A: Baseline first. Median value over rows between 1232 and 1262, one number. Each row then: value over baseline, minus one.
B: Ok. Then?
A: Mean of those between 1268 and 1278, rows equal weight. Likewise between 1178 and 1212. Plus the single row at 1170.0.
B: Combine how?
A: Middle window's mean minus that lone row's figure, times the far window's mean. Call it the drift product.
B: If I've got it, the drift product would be -0.001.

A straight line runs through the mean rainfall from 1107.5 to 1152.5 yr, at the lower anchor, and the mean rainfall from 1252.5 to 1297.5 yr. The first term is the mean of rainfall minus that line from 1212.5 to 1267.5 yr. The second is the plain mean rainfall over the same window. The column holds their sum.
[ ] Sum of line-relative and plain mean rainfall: 5.0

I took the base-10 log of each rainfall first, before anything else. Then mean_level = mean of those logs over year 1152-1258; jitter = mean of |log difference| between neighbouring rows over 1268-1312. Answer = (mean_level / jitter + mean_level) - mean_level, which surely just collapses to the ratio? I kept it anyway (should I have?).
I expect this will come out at 56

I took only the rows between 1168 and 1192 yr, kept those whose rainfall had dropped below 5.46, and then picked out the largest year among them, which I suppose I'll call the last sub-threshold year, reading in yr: 1190.0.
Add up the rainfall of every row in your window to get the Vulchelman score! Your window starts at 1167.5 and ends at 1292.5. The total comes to 126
